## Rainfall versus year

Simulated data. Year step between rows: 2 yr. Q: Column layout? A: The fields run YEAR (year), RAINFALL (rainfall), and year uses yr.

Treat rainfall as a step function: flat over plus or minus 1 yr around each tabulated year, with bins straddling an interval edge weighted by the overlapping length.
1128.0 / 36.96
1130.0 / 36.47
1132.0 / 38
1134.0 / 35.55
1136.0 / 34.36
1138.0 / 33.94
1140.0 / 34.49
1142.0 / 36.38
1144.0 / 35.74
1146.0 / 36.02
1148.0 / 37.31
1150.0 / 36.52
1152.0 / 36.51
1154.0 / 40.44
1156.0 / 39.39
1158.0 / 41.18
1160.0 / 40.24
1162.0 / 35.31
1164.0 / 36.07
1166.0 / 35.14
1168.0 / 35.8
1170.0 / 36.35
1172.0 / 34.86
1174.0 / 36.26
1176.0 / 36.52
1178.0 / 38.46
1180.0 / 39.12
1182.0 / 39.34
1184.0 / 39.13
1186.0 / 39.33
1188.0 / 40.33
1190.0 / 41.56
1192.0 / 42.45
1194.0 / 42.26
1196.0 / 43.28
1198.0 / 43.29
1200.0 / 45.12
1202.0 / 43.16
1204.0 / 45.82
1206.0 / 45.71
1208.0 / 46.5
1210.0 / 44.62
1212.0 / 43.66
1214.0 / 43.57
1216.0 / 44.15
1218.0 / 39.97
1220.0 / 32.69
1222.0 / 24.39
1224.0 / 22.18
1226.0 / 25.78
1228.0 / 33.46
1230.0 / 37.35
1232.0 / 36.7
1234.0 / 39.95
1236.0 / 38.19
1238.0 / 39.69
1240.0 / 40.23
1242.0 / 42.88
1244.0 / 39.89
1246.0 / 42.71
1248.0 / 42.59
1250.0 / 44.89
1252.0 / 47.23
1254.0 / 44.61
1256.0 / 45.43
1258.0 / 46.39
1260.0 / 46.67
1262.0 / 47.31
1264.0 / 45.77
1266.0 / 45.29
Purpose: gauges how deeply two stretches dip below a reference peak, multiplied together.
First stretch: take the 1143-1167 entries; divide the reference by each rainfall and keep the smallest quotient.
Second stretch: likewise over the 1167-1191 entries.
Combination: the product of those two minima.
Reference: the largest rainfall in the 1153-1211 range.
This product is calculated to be 1.26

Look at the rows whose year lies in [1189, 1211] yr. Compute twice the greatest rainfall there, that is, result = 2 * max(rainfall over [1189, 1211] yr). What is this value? 93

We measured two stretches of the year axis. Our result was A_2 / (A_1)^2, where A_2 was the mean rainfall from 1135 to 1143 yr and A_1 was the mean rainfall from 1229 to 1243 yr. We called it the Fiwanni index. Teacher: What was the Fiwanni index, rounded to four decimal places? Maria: 0.0225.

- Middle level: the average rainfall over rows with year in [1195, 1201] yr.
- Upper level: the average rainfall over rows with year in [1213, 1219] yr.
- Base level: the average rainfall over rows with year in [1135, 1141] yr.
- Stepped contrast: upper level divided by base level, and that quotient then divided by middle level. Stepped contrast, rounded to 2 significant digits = 0.028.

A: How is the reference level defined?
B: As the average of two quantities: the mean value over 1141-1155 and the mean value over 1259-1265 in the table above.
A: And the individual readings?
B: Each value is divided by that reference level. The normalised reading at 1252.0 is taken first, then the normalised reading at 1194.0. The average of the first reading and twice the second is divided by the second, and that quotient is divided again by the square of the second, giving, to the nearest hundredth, 1.52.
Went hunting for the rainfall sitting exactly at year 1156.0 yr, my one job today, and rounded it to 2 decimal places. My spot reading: 39.39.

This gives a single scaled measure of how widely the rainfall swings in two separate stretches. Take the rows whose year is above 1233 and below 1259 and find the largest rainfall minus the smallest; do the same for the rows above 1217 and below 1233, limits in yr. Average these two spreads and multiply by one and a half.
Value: 20.1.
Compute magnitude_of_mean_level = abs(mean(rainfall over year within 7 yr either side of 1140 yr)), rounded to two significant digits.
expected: 35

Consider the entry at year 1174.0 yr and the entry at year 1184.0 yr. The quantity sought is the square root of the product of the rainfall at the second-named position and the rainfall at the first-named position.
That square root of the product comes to 37.7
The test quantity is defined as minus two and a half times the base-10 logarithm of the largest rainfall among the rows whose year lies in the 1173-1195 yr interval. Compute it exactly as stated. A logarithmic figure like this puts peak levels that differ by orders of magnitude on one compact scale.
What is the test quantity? -4.07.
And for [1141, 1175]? -4.04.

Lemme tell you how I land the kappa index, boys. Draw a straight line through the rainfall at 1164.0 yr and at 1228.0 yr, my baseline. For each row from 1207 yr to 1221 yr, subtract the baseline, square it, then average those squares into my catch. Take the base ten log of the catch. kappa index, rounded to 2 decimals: 1.92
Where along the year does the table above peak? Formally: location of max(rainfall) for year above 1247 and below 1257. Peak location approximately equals 1252.0 yr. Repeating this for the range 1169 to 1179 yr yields 1178.0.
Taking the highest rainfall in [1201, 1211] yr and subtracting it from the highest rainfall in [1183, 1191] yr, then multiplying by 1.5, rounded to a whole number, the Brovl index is -7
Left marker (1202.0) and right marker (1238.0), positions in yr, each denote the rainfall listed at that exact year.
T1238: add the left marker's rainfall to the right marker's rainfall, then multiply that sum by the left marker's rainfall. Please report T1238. 3576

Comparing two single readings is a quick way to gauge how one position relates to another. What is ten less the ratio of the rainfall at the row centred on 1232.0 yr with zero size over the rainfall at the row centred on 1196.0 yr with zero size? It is 9.15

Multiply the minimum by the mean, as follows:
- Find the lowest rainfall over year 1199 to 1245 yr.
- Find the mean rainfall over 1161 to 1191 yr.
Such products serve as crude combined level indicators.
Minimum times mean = 833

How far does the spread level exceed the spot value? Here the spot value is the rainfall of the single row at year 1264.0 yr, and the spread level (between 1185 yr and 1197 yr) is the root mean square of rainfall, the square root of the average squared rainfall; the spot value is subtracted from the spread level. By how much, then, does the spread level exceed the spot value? -4.2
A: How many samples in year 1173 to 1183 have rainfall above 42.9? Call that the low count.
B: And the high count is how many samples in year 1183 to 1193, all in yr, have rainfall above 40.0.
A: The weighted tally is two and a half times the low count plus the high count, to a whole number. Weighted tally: 3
